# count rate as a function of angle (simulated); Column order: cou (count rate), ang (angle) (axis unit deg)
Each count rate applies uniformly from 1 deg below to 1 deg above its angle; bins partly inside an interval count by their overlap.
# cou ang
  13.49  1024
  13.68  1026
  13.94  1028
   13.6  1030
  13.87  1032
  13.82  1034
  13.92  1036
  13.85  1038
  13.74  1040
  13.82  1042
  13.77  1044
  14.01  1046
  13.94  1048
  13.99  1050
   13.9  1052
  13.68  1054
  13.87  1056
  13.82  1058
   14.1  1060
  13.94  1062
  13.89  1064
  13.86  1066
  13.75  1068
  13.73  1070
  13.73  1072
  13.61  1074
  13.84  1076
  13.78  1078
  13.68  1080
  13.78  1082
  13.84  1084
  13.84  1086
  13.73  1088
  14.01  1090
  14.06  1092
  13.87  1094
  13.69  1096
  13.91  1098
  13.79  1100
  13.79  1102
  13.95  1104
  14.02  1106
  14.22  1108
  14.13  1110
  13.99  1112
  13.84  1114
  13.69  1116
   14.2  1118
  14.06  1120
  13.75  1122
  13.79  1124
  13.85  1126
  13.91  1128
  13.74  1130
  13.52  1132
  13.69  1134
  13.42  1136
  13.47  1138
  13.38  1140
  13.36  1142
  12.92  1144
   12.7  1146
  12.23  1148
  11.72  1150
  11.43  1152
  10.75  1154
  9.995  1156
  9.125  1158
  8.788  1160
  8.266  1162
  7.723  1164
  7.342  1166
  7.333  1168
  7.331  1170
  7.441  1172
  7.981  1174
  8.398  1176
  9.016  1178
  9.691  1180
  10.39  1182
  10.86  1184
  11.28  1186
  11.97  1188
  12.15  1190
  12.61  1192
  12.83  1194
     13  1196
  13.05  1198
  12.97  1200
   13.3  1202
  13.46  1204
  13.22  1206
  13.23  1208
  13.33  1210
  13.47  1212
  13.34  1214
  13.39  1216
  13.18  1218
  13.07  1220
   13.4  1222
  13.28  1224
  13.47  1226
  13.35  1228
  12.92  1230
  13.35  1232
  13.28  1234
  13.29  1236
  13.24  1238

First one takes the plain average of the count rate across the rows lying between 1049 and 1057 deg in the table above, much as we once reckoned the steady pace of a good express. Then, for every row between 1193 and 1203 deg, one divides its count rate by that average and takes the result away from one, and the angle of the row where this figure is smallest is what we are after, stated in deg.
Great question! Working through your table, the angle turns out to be 1202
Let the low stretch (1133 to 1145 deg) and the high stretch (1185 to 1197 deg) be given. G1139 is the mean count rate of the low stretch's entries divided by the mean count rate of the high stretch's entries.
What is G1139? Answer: 1.1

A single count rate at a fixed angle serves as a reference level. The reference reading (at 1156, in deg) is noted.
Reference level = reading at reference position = 9.995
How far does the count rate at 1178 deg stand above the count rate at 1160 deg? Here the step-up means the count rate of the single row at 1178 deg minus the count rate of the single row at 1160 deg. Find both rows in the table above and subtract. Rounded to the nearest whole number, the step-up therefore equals 0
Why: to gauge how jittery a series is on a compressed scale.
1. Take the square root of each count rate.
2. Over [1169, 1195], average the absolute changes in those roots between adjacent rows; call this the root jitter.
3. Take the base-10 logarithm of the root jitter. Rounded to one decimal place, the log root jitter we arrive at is -1.1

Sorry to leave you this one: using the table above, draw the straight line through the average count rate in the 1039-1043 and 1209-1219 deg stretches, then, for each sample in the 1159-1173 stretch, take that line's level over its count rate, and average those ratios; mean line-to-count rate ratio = 1.75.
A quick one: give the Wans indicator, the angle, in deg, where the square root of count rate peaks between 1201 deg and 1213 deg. 1212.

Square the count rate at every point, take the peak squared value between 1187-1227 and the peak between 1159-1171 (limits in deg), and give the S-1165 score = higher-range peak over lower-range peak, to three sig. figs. 2.35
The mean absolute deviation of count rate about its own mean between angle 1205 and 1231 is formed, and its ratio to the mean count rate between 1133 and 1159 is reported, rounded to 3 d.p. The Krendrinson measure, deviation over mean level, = 0.010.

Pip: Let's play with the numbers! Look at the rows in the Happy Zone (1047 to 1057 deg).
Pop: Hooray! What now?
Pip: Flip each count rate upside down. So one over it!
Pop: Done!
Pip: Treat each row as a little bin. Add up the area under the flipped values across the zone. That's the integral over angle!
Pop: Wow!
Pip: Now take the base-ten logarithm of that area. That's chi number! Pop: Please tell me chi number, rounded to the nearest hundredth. -0.14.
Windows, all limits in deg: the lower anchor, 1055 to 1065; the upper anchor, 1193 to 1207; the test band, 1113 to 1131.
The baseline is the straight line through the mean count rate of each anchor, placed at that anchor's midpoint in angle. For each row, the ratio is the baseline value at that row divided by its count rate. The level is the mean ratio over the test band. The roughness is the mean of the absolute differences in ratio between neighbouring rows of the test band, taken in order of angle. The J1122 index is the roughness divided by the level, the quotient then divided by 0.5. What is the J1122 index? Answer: 0.0258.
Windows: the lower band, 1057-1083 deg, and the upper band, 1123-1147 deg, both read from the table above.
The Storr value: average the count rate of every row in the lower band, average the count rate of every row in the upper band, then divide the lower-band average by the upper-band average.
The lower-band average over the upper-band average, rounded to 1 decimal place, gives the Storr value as 1.0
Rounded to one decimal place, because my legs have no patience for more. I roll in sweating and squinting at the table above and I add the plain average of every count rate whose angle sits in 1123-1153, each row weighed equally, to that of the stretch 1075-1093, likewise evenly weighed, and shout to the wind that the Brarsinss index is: 27.0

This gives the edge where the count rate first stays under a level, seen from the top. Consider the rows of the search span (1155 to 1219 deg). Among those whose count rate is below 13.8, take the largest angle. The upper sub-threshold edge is 1218 deg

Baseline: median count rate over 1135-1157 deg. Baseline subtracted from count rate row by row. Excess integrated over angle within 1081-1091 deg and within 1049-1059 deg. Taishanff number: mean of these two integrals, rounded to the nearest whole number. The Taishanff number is 11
